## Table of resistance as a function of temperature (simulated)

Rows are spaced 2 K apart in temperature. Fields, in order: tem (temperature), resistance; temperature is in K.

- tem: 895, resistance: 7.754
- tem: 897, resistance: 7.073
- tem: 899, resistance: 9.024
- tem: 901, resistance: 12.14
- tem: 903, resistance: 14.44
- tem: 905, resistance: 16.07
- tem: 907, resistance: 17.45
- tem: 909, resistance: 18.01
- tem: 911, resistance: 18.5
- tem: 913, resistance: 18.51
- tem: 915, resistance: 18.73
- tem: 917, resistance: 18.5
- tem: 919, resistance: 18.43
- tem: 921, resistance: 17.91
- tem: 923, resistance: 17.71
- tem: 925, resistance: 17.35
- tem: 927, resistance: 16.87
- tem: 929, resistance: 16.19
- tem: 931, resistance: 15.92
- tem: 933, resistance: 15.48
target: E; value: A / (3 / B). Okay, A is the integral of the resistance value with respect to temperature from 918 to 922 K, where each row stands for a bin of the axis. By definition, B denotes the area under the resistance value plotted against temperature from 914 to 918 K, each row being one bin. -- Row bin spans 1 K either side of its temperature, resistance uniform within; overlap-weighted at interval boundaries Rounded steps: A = 73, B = 74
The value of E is 1804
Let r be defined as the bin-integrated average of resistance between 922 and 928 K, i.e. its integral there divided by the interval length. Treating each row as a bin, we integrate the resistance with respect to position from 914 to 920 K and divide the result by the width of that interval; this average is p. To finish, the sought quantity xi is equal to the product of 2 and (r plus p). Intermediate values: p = 19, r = 17.3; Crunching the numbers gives 72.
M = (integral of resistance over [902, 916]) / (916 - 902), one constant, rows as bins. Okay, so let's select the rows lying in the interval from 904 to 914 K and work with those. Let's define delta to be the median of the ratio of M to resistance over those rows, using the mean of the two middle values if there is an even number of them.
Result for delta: 0.97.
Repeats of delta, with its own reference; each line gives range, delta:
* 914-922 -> 0.94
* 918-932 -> 1.00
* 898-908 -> 1.20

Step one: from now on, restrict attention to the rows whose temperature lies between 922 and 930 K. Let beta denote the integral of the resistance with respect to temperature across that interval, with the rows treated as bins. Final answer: 136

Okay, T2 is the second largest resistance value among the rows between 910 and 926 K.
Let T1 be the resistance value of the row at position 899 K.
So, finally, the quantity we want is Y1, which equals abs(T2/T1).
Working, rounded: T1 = 9.024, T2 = 18.51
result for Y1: 2.05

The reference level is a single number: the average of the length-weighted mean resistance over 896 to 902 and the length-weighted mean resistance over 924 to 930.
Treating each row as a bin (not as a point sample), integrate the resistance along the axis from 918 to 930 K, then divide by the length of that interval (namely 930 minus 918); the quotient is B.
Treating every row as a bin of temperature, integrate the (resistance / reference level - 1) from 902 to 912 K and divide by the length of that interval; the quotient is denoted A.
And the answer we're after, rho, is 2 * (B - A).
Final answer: 34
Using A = 0.29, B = 17.4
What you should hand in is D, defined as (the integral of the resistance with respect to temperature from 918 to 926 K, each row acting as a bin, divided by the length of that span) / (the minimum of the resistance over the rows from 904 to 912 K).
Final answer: 1.11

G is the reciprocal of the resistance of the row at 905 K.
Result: 0.0622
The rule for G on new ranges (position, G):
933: 0.0646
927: 0.0593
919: 0.0543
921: 0.0558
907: 0.0573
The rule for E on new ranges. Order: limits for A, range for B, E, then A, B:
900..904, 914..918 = 1319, 53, 74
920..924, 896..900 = 765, 71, 32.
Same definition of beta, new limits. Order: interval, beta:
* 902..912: 169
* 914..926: 217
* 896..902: 56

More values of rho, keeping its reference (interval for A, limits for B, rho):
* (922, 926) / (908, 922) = 36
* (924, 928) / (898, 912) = 30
